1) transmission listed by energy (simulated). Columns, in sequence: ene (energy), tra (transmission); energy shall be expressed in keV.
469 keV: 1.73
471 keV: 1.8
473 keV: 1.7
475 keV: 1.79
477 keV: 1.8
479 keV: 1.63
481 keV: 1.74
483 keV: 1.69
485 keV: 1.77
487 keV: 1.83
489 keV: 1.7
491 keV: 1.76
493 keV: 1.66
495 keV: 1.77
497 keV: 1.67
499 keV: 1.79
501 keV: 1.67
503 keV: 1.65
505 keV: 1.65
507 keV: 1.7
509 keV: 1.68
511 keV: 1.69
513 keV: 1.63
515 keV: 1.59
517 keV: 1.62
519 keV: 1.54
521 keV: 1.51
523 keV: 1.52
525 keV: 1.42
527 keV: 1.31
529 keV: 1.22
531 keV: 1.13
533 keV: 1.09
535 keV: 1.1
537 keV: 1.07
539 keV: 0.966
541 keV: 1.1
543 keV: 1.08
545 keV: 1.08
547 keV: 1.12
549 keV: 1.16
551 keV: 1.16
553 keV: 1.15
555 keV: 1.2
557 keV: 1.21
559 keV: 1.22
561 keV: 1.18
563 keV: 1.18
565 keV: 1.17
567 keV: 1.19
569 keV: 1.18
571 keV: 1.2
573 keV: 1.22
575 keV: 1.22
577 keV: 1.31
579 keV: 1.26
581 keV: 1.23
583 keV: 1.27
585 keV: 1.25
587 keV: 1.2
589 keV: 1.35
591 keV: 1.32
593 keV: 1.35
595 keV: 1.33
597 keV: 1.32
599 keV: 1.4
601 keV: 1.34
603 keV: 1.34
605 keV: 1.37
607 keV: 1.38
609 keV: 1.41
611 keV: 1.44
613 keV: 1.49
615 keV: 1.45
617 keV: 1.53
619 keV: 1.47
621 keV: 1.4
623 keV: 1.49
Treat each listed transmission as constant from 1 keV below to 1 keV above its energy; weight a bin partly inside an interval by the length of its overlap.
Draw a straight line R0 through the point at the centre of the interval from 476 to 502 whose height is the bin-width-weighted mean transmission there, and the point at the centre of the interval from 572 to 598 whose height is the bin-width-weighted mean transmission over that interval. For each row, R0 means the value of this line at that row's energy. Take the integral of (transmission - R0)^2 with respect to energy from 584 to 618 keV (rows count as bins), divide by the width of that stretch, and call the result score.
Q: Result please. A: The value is 0.04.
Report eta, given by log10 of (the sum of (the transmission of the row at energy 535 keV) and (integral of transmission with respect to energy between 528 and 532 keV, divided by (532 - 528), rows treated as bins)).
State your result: 0.357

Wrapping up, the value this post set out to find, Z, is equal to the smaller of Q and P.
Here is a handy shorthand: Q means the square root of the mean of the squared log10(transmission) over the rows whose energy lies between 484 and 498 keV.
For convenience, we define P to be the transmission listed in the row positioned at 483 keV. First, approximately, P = 1.69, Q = 0.24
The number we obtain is 0.24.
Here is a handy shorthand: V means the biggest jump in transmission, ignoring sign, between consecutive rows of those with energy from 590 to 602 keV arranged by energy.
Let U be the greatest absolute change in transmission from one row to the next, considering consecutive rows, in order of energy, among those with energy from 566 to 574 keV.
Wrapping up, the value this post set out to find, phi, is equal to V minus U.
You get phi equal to 0.060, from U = 0.02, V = 0.080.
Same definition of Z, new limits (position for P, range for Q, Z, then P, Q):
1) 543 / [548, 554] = 0.06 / 1.08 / 0.06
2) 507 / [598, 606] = 0.13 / 1.7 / 0.13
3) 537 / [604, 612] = 0.15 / 1.07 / 0.15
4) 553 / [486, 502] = 0.24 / 1.15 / 0.24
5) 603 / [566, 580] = 0.09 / 1.34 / 0.09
